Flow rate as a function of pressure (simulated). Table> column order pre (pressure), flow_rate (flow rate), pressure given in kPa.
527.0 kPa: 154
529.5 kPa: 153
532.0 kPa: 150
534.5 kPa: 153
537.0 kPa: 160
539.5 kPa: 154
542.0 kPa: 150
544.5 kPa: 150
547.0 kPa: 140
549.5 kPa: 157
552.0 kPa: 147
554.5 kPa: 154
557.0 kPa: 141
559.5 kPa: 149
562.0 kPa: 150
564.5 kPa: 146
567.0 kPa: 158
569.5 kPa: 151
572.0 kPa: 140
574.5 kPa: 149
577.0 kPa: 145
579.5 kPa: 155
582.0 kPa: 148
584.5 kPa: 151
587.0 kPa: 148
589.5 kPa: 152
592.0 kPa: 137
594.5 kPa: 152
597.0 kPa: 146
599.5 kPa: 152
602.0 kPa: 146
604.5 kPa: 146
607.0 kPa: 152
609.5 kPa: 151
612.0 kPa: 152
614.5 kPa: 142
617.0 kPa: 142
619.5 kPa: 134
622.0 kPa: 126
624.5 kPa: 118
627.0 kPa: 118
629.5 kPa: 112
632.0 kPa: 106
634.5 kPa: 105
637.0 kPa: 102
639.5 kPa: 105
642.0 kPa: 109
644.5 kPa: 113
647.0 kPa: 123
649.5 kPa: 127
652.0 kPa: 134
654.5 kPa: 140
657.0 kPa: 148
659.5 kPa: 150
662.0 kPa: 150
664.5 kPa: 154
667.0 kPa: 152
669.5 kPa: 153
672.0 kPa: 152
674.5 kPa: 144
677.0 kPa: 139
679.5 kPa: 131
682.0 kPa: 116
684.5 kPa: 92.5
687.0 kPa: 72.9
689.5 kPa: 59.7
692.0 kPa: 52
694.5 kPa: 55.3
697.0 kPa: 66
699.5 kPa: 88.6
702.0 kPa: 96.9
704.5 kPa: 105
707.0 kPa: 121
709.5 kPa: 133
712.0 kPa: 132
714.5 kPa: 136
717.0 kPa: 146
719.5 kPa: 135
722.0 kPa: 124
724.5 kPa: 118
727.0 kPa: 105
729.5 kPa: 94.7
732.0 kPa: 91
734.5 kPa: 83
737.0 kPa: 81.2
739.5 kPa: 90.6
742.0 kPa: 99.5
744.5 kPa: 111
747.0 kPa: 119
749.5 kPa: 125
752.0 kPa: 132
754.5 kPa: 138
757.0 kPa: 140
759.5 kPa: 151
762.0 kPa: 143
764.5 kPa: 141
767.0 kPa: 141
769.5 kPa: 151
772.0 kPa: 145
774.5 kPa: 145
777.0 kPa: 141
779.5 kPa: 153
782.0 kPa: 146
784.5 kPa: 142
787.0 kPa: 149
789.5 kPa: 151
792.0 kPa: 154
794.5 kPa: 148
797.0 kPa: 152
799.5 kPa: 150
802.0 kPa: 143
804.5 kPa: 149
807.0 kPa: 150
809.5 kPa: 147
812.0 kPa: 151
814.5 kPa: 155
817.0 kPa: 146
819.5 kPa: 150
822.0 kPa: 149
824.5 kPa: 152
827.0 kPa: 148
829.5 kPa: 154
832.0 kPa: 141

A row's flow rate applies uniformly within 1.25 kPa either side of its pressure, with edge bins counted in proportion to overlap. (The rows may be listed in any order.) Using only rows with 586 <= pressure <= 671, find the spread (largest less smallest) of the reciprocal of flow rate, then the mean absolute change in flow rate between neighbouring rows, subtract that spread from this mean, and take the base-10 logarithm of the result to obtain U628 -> 0.70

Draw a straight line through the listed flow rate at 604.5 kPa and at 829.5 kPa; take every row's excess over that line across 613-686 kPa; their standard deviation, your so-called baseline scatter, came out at 18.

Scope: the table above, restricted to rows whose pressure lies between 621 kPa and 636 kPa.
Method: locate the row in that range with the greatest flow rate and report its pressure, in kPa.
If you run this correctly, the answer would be 622.0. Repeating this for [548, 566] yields 549.5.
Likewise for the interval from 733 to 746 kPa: 744.5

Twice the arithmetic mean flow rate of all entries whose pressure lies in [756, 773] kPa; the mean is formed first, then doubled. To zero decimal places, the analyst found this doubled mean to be 289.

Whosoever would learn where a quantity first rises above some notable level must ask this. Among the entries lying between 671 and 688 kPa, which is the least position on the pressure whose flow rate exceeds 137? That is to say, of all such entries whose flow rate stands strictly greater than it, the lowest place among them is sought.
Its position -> 672.0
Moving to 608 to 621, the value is 609.5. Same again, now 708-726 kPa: 717.0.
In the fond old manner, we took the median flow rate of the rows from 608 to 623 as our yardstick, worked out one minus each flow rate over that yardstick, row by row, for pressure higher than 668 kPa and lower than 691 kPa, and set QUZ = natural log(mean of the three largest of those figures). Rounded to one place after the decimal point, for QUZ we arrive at -0.8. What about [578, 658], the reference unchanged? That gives -1.3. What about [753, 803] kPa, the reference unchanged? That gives -4.1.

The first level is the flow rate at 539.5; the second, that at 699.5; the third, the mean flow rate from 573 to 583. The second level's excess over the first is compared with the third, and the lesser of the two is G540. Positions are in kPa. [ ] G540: -65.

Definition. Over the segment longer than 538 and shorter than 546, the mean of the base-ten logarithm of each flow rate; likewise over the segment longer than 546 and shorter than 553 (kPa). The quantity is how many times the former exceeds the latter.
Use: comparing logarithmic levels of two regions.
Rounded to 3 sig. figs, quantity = 1.00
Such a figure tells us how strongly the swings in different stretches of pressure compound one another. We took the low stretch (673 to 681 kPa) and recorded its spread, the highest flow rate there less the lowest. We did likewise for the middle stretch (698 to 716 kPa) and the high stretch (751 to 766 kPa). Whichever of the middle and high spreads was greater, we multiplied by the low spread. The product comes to 616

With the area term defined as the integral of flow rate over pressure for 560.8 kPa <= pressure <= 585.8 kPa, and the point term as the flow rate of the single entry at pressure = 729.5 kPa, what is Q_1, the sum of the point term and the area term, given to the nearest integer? 3827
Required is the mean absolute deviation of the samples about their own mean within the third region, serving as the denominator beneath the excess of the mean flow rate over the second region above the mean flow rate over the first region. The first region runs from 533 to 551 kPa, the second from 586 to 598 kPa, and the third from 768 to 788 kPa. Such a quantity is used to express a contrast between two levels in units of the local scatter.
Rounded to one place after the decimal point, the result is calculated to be -1.5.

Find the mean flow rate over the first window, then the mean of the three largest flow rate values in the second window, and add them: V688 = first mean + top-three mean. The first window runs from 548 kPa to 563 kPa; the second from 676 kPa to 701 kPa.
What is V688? 278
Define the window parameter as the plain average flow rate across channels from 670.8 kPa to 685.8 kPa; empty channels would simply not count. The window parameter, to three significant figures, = 129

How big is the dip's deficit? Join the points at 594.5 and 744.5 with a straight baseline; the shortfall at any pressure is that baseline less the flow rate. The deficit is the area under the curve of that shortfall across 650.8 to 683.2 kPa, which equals -362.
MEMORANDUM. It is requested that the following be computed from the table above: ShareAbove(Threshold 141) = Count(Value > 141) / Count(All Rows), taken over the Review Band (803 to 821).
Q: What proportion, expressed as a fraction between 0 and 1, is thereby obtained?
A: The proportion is 1.0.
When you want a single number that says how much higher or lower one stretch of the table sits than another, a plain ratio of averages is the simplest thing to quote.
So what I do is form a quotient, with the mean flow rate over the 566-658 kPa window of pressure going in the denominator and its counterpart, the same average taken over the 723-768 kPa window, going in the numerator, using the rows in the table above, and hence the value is 0.86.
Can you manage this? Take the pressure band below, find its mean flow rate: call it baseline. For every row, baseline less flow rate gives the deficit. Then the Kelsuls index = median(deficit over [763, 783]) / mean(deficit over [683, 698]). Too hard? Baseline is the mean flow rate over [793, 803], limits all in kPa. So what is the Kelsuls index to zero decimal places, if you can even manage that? 0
